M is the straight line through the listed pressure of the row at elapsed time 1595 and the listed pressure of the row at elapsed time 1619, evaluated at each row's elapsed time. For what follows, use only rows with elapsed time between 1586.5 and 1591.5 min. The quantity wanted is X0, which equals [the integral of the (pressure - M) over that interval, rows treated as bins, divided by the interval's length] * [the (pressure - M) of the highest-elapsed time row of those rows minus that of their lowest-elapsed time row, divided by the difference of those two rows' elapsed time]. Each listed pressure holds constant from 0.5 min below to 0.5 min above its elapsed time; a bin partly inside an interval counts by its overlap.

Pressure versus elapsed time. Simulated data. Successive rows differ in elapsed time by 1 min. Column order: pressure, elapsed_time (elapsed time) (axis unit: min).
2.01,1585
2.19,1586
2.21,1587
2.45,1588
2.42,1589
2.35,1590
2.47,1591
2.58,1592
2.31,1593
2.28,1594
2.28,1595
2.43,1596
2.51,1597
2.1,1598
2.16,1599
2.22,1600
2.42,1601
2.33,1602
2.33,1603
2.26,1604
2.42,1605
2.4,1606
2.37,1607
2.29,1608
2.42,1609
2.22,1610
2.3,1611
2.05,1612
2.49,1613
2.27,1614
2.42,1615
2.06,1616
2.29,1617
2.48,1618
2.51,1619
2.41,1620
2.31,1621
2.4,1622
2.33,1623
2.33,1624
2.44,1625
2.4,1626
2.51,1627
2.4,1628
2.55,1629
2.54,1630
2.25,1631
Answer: 0.009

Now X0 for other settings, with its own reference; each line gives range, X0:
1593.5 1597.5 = 0.006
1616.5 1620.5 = -0.003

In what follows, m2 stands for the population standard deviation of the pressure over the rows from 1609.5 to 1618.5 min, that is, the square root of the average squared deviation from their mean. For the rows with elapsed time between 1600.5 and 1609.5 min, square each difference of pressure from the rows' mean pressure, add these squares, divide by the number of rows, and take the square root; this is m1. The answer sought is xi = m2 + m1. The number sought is 0.209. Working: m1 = 0.057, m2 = 0.152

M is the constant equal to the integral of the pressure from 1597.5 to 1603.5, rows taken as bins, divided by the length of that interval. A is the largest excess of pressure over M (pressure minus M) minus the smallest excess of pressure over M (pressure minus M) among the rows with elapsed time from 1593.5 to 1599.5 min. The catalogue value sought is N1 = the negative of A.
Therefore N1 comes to -0.41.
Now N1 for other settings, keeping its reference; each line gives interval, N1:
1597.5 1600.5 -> -0.12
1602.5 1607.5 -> -0.16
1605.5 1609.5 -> -0.13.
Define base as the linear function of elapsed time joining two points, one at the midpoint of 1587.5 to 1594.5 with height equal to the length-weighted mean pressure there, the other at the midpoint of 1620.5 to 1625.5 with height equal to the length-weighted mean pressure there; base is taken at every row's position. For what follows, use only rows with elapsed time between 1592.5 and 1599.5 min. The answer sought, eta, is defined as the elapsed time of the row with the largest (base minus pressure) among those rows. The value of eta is 1598 min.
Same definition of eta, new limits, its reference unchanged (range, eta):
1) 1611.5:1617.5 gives 1612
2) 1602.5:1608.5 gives 1604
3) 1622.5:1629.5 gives 1623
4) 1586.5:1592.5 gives 1587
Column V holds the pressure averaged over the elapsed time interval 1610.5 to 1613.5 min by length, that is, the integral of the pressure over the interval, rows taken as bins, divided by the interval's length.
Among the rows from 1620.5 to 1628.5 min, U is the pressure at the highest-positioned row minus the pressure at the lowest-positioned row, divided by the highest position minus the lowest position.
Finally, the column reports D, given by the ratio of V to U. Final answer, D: 177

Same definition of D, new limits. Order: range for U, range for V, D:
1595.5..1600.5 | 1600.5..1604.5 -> -44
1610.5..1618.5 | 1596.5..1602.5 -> 89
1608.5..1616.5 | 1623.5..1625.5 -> -46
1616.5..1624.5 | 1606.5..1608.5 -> 408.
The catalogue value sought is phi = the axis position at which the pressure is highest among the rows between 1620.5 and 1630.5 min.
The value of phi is 1629 min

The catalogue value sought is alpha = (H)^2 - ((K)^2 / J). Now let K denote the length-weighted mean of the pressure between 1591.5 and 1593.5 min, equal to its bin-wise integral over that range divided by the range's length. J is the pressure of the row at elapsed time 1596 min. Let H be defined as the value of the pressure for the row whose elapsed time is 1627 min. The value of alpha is 3.84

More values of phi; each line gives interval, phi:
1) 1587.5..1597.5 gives 1592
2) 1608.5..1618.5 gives 1613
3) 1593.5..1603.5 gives 1597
